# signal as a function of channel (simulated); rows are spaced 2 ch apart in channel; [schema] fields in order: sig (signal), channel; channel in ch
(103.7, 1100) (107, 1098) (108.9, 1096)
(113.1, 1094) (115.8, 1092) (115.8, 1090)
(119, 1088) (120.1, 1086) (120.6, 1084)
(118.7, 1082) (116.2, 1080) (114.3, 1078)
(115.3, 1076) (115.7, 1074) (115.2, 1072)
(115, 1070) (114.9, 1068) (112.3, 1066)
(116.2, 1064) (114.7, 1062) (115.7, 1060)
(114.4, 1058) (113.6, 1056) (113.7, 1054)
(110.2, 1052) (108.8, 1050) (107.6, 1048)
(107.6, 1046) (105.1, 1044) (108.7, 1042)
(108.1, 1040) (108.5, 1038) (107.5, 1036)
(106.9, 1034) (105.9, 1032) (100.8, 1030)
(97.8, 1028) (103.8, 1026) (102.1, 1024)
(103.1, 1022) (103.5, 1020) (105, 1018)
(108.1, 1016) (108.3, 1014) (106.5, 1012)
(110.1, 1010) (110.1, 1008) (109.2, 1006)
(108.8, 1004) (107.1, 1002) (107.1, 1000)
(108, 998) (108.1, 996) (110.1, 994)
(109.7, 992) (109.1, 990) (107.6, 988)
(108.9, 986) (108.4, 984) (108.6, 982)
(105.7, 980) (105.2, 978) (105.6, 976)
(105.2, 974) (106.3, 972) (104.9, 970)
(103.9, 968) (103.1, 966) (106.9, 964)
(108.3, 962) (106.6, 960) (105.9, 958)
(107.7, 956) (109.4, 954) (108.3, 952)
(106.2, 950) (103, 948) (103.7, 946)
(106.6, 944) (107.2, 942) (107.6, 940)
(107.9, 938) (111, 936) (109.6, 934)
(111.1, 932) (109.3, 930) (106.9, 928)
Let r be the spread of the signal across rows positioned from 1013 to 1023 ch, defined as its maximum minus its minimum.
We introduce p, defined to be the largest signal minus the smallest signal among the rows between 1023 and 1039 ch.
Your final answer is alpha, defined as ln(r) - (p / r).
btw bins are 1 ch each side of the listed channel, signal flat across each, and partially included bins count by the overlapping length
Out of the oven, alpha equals -0.4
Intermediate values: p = 10.7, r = 5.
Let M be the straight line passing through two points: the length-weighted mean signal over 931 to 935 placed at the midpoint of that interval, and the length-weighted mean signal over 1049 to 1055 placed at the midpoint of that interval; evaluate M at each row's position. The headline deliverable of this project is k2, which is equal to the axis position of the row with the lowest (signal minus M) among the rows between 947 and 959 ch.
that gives 948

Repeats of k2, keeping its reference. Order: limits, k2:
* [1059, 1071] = 1066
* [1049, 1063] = 1050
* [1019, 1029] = 1028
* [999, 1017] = 1012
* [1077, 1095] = 1094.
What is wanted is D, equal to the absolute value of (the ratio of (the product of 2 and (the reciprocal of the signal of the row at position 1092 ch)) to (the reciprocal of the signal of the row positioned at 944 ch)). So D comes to 1.84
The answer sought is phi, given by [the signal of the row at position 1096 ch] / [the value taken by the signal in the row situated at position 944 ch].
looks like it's 1.02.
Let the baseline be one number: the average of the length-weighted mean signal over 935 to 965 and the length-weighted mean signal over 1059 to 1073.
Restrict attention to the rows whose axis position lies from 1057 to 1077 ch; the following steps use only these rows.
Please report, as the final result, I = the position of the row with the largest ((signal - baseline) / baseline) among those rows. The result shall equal 1064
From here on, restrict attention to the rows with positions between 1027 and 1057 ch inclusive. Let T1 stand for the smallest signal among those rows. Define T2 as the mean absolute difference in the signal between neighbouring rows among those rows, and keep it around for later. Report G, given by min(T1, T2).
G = 1.71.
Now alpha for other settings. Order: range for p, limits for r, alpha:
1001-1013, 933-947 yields 1.5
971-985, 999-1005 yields -1.5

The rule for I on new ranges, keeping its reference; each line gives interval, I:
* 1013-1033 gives 1014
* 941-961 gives 954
